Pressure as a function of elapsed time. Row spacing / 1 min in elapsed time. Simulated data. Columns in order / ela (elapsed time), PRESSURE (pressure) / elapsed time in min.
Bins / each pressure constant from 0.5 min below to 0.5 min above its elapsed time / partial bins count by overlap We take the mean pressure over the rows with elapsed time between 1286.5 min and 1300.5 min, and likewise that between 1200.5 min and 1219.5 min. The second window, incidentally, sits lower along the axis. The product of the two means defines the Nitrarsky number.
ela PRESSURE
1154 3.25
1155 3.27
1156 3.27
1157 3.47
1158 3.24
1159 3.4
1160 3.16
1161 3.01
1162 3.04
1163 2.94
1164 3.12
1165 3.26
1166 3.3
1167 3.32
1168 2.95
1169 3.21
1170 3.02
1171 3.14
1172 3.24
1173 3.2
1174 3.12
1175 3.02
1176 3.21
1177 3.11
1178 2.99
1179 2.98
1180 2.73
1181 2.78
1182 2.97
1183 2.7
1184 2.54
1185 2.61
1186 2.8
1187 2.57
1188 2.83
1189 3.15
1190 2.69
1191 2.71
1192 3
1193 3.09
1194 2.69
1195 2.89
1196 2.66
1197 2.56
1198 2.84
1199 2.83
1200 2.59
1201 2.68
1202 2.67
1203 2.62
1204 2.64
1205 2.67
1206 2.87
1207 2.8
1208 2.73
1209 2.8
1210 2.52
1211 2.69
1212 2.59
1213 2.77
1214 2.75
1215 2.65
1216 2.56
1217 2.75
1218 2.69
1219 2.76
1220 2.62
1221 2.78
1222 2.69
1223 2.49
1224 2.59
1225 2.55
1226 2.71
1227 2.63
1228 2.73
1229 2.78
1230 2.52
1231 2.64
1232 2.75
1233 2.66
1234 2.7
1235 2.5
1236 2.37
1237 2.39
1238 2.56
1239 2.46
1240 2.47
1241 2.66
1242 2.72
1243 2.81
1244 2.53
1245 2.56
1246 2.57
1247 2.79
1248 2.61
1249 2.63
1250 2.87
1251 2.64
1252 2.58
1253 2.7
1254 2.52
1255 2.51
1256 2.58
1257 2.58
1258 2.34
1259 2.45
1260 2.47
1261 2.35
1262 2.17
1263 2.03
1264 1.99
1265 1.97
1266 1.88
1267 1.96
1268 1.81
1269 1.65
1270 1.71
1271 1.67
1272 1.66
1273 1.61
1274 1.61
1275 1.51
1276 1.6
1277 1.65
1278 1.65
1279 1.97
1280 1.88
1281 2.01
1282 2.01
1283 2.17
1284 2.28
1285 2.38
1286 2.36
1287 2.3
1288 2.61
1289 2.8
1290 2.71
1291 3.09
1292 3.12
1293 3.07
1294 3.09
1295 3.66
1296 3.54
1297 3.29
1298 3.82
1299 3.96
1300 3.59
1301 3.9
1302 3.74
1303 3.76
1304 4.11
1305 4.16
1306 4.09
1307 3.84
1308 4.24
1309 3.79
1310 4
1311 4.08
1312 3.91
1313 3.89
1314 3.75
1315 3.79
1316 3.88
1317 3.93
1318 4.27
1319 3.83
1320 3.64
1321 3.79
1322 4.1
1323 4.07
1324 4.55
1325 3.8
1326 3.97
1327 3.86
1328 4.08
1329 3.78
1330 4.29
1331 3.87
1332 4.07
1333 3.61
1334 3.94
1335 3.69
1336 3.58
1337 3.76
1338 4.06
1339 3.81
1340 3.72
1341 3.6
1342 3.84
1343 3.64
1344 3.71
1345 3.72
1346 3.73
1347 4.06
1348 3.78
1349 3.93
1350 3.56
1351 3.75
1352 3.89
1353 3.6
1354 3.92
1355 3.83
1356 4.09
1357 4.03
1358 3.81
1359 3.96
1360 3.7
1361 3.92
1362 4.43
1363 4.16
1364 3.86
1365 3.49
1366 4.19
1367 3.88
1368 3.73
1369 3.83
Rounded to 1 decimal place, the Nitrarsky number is 8.6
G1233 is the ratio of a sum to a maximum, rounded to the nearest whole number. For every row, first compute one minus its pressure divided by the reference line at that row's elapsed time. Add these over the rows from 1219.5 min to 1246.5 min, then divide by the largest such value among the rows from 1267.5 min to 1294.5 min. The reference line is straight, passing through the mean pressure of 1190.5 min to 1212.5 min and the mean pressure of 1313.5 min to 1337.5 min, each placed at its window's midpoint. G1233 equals 7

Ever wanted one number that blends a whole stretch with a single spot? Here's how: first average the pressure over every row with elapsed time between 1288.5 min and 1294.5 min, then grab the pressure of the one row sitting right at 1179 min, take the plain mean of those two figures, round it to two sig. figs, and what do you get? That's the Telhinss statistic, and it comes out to 3.0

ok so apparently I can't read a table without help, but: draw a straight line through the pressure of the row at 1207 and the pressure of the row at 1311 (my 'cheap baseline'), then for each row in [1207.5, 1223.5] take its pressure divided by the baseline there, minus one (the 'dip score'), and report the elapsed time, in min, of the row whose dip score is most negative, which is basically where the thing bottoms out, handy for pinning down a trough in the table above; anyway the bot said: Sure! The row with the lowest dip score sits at 1223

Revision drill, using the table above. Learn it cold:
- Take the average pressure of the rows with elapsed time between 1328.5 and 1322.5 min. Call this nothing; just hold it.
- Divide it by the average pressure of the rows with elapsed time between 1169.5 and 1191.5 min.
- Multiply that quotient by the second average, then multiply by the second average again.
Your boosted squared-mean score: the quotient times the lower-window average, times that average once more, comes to 12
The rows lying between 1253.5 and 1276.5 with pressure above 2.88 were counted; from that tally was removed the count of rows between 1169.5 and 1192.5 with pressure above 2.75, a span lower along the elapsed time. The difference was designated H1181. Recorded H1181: -16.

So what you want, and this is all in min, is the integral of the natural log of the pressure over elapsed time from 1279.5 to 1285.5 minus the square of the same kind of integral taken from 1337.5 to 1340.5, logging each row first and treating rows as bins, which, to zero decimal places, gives -12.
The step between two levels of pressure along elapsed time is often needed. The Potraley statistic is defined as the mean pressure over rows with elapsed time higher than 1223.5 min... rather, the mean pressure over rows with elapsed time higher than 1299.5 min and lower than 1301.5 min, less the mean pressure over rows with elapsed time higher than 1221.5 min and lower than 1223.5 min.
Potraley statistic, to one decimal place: 1.2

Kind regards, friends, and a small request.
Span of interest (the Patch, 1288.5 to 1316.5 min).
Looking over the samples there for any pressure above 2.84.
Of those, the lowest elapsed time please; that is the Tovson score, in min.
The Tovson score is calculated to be 1291 min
